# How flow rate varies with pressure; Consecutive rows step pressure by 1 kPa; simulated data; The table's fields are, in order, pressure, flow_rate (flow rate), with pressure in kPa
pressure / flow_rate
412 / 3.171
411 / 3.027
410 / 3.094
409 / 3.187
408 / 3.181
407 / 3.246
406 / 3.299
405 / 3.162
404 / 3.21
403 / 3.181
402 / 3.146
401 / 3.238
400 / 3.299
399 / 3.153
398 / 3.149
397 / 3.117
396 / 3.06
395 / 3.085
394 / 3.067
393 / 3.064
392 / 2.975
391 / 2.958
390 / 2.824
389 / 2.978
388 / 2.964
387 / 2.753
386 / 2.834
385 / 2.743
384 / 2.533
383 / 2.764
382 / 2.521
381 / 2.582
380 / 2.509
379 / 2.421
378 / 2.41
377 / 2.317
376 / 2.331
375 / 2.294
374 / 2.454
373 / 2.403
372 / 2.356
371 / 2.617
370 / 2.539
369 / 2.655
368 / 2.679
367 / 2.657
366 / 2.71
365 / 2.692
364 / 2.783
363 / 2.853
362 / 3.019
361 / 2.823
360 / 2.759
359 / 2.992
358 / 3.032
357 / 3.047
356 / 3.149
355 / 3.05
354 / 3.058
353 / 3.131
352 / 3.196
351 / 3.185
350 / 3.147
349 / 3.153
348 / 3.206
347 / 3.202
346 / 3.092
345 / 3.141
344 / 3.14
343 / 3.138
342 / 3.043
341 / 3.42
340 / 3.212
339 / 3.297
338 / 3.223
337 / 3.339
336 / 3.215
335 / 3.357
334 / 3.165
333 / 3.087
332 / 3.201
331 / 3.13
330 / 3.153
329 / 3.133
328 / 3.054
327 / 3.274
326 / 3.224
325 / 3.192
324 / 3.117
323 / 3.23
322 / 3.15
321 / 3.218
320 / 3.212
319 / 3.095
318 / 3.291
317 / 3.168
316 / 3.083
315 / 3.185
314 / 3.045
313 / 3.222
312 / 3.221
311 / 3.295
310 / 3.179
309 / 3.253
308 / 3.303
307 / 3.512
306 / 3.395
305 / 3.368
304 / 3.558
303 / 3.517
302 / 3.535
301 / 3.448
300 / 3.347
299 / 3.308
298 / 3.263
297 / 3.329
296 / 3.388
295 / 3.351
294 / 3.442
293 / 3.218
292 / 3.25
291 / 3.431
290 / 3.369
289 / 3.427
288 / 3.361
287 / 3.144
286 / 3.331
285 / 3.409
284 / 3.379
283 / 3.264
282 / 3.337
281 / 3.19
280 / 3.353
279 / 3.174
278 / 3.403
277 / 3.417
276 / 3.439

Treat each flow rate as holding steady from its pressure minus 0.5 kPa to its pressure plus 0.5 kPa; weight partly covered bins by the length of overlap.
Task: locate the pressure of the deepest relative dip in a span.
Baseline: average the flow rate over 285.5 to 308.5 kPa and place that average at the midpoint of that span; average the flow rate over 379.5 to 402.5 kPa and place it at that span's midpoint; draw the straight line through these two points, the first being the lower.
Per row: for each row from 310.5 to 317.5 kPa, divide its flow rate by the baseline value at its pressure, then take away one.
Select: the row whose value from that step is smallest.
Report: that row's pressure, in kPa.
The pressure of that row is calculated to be 314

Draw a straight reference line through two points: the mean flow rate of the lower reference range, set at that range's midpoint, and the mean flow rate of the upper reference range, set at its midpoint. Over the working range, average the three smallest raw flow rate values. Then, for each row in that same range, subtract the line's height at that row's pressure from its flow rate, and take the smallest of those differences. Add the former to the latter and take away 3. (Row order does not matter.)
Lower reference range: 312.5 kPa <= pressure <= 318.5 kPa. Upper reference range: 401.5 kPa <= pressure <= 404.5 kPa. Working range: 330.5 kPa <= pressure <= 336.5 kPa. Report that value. 0.0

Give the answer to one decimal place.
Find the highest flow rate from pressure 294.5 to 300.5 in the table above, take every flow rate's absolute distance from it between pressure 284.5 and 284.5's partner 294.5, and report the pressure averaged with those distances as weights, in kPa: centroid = 289.9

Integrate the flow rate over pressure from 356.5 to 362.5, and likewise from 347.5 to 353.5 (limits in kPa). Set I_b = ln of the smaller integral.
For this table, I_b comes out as 2.87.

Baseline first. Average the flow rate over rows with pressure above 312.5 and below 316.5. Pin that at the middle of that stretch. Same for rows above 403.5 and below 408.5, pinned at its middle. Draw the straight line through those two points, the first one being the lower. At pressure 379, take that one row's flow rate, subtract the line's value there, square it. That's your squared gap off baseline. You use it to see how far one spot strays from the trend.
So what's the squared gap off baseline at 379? 0.60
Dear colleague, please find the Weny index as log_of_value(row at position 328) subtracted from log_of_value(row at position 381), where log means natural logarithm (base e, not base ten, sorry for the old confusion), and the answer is -0.17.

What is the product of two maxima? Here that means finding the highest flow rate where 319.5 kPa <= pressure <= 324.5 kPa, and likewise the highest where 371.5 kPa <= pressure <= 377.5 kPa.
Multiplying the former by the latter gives 7.9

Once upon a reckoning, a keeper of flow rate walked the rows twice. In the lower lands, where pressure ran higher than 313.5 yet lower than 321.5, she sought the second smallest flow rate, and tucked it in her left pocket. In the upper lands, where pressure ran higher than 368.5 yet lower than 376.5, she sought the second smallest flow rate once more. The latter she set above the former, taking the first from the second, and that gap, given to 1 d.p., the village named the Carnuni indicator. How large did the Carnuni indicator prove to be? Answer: -0.8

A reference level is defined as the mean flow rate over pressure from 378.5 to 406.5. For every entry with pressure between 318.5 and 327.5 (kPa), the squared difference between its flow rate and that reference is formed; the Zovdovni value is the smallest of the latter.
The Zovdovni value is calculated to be 0.021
